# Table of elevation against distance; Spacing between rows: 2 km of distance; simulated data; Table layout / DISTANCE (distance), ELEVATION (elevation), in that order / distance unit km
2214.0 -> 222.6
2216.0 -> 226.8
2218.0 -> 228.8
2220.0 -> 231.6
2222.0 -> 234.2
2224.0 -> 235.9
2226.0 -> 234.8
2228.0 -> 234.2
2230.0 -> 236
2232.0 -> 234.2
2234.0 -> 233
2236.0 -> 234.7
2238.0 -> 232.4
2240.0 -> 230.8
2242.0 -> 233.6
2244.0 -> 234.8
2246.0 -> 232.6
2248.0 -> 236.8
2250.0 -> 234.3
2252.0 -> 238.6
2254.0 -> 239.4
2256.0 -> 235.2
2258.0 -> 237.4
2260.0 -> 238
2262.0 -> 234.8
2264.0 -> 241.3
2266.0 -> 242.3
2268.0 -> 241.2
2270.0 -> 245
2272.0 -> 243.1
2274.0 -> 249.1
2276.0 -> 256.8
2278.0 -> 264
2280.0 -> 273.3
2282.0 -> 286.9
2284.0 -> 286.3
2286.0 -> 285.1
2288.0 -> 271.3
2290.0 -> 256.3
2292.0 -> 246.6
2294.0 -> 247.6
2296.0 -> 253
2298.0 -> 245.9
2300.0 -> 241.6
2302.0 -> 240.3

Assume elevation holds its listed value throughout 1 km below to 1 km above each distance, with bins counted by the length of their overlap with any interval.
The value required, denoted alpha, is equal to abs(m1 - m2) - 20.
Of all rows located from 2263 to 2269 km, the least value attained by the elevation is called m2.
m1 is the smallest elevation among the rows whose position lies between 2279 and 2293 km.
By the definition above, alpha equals -14.6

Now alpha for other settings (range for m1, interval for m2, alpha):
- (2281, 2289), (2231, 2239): 18.9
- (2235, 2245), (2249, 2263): -16.5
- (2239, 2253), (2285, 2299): -4.9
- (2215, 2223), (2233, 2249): -16.0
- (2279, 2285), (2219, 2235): 21.7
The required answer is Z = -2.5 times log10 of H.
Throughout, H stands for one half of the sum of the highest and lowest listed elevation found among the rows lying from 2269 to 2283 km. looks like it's -6.06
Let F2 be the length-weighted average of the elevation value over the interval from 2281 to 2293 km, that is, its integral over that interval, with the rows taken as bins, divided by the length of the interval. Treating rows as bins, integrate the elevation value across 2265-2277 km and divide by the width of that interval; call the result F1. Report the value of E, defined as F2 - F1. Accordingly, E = 26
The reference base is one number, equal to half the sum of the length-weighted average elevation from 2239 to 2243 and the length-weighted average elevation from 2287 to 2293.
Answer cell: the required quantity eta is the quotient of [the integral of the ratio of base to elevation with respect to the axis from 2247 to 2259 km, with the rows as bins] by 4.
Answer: 3.1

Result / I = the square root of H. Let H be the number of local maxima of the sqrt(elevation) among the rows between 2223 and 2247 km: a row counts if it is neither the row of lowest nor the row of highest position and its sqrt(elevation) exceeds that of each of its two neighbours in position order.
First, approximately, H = 3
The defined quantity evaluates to 1.73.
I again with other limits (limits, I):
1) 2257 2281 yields 1.73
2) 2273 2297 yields 1.00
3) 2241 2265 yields 2.00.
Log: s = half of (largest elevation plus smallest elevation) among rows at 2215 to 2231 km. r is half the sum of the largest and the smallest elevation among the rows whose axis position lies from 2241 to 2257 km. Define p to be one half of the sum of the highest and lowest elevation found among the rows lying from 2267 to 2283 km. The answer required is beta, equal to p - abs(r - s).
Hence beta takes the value 259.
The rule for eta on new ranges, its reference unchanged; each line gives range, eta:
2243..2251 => 2.1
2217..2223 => 1.6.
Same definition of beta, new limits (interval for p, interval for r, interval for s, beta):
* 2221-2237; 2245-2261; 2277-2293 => 204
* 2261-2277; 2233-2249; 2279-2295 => 213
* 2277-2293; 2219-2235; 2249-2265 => 263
